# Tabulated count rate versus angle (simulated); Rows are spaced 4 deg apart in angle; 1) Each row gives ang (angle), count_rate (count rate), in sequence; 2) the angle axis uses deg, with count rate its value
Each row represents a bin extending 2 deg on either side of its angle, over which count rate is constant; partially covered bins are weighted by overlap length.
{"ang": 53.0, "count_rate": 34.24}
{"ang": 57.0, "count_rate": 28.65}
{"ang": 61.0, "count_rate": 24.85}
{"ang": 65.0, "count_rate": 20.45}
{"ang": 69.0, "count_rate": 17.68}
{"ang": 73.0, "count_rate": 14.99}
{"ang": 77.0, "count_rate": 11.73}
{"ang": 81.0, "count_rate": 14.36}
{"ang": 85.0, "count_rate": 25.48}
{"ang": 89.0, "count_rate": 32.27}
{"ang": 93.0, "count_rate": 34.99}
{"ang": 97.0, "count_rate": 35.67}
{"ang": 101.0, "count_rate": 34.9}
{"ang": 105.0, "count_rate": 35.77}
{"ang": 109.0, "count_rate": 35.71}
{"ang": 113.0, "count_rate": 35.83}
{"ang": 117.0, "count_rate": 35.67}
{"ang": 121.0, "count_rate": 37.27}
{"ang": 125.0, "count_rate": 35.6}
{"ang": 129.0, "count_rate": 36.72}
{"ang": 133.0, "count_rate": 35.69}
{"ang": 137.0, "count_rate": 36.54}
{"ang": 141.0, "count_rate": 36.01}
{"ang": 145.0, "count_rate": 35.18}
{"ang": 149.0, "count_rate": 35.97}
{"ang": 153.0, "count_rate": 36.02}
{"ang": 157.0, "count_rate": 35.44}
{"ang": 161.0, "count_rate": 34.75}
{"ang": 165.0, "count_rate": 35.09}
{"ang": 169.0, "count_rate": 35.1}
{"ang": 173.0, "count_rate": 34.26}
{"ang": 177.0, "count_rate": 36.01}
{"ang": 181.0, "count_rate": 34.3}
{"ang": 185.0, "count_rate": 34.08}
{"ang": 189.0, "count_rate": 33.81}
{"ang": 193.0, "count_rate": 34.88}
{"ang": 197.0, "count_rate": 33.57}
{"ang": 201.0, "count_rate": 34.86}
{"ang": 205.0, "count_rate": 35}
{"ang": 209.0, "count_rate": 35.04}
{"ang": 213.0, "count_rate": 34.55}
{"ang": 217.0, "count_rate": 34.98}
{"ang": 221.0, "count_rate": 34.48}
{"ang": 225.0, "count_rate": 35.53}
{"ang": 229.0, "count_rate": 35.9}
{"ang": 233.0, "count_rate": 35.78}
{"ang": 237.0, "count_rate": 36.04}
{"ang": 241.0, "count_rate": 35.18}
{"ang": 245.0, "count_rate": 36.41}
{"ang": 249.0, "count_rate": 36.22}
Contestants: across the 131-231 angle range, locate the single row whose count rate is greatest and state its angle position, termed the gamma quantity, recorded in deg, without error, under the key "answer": 137.0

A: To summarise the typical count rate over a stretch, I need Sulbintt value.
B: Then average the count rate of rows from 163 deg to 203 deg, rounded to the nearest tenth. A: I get 34.6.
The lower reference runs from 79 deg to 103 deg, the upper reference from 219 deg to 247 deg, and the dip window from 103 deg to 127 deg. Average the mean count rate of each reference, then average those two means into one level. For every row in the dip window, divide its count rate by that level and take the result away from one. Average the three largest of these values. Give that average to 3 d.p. -0.093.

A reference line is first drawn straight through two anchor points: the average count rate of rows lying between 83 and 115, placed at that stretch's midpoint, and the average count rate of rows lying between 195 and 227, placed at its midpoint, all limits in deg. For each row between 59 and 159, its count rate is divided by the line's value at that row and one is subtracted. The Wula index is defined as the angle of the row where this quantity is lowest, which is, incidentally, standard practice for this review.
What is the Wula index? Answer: 77.0 deg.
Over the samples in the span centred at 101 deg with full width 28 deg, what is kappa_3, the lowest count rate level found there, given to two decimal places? 32.27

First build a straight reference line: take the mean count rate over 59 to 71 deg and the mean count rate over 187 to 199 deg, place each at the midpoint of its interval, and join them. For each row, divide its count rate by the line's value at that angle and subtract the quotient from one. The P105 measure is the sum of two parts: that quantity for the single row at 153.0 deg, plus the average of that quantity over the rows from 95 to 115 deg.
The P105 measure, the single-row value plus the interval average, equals -0.62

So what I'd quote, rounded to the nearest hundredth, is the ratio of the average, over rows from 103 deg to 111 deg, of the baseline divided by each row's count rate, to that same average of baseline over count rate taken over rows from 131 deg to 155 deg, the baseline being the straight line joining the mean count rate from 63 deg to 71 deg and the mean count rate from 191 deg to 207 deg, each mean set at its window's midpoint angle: 0.85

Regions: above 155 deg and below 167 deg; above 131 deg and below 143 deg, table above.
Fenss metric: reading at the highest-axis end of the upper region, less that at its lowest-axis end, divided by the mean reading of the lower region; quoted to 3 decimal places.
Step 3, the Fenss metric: -0.010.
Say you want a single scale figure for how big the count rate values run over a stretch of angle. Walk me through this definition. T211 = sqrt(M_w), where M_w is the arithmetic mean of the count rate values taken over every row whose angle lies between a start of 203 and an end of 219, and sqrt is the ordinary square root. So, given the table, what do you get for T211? 5.91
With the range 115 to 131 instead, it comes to 6.03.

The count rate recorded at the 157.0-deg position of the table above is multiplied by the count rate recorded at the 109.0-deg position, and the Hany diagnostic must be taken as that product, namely 1266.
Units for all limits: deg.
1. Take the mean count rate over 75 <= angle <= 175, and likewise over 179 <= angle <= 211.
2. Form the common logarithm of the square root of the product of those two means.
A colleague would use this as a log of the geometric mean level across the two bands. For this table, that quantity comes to 1.53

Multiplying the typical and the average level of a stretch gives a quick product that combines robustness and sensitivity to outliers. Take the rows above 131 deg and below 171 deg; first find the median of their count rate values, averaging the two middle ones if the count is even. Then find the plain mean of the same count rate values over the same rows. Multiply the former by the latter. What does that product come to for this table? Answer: 1265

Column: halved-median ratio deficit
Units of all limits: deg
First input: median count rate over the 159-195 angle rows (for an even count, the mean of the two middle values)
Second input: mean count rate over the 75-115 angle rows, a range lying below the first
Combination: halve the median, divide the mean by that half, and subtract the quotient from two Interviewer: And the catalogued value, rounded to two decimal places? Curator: 0.29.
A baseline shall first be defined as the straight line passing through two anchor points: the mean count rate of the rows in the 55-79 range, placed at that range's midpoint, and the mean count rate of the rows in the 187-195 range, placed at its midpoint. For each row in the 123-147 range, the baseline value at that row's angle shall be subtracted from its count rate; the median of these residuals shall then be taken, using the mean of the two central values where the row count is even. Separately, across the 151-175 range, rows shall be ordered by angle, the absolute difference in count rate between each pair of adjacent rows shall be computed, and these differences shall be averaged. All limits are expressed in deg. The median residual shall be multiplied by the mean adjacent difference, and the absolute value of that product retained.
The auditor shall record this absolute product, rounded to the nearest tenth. 4.1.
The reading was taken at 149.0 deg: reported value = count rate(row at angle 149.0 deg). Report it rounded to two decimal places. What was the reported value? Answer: 35.97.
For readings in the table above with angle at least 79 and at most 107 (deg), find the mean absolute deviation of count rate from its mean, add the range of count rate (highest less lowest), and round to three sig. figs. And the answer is 27.5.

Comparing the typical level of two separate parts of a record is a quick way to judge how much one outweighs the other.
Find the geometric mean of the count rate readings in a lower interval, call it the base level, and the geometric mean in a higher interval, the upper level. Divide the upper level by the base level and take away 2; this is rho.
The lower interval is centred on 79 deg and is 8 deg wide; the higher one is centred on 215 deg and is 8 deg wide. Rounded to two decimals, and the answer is 0.68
